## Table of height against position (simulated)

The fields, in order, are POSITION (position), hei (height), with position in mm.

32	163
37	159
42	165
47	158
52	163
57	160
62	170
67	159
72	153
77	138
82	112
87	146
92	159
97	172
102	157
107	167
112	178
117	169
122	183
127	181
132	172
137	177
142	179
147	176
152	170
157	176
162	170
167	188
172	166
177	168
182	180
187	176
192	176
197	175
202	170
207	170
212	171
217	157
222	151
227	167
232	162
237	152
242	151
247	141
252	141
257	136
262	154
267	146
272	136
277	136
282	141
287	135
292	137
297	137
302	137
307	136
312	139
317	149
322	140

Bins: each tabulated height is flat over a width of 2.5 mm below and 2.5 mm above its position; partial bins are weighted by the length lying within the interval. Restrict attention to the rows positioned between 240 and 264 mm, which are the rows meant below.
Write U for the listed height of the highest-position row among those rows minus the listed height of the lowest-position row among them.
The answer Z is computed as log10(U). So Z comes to 0.48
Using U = 3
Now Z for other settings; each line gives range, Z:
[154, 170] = 1.08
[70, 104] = 0.60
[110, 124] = 0.70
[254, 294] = 0.00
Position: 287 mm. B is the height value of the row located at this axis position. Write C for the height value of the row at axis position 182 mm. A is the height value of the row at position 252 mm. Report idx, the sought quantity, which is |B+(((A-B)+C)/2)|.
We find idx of 228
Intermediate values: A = 141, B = 135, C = 180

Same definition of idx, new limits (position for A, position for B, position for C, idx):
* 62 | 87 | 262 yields 235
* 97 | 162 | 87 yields 244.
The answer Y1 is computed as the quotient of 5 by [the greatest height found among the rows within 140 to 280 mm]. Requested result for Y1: 0.0266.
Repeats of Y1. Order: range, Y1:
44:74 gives 0.0294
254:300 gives 0.0325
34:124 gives 0.0273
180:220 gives 0.0278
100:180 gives 0.0266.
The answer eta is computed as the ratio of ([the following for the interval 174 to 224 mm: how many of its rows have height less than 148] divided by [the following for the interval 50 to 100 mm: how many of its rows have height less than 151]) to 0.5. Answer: 0.0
